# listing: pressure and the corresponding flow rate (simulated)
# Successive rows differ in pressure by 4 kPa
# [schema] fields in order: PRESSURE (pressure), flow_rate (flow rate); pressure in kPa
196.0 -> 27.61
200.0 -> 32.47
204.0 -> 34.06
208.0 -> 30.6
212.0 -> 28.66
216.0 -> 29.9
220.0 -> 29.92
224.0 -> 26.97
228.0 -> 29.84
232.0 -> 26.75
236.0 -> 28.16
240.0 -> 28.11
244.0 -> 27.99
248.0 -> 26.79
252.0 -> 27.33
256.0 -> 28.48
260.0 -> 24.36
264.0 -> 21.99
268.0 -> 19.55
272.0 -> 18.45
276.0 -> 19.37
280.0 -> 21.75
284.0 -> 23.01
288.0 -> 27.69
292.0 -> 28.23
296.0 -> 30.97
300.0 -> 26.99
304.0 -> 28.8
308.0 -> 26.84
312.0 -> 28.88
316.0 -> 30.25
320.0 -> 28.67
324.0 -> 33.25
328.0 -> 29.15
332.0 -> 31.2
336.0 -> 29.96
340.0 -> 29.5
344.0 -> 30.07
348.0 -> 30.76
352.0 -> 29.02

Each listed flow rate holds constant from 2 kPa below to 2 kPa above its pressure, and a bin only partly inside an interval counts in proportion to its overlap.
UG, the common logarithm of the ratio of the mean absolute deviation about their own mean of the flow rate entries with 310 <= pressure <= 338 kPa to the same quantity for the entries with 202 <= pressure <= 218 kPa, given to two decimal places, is -0.14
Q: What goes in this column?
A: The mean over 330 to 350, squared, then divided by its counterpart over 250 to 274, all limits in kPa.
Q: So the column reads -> 39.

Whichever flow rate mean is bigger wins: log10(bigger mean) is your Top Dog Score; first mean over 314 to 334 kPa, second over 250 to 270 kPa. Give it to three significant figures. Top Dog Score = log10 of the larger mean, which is 1.48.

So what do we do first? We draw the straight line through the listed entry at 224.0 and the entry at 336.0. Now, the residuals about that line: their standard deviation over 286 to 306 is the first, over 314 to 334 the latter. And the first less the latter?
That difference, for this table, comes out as 0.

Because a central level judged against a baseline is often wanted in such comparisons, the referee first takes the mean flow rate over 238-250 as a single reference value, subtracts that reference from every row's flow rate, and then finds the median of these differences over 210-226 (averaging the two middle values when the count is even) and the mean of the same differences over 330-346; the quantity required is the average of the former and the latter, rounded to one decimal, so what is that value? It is 2.1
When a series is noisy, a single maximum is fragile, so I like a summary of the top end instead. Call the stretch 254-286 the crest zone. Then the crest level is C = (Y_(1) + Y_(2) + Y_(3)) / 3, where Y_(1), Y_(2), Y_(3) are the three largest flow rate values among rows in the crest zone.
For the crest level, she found 25.3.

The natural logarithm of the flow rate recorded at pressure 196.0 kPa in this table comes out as 3.32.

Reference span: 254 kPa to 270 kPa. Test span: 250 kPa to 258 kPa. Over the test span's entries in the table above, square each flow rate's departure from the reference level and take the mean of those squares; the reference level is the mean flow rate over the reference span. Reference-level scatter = 19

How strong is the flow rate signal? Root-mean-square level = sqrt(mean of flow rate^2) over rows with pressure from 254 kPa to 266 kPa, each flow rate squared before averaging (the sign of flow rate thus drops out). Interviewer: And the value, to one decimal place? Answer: 25.1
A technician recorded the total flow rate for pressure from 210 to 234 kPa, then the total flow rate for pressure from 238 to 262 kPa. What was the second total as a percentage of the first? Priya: 95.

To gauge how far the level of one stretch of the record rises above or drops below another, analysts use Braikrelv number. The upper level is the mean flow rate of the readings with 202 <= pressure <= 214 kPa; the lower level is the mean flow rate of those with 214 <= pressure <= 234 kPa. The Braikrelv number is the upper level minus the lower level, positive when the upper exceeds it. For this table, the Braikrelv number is 2.4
